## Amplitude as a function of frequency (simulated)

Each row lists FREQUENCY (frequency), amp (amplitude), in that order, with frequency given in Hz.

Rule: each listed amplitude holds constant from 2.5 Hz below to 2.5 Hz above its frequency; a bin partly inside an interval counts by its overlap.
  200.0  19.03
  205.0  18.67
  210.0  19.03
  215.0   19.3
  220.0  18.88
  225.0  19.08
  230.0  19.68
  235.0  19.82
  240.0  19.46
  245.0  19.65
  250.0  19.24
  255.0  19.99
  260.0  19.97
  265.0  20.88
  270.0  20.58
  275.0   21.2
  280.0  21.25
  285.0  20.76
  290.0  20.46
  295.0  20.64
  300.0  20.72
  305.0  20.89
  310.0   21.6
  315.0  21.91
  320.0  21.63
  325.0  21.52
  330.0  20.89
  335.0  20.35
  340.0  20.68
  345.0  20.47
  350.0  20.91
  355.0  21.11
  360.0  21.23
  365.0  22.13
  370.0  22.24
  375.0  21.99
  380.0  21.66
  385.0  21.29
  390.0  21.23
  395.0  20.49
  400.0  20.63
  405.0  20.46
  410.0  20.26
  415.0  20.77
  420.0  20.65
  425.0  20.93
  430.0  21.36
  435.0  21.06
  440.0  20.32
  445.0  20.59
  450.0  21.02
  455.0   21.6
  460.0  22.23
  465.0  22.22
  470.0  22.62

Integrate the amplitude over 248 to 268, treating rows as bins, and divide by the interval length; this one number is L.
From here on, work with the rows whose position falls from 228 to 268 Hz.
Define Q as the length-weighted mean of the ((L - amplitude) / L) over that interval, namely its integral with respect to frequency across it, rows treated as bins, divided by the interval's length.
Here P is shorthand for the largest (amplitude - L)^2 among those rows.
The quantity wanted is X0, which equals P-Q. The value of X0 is 0.7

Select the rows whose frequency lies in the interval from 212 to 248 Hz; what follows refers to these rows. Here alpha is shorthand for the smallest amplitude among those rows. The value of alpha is 18.88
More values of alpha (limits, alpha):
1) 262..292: 20.46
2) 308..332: 20.89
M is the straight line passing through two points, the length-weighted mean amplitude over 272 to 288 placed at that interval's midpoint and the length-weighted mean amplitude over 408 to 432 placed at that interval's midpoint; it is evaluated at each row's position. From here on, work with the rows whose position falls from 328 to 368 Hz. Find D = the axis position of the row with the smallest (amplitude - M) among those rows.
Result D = 335.0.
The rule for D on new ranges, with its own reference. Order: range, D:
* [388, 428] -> 410.0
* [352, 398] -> 395.0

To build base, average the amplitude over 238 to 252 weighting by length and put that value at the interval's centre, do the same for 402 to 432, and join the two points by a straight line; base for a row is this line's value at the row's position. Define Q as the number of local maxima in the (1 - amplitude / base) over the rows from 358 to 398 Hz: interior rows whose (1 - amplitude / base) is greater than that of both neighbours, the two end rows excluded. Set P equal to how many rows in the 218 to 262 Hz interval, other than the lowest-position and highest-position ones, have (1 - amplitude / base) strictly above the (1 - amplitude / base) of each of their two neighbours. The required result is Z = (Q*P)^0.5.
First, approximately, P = 2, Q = 0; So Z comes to 0.0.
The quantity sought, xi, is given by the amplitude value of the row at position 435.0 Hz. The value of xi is 21.06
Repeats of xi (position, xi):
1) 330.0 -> 20.89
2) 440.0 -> 20.32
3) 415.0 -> 20.77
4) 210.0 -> 19.03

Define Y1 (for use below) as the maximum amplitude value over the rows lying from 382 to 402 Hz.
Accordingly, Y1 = 21.29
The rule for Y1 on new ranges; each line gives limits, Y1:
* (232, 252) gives 19.82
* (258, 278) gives 21.2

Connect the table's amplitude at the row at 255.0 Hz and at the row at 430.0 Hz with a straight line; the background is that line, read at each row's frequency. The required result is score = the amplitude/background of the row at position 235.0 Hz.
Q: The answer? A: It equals 1.00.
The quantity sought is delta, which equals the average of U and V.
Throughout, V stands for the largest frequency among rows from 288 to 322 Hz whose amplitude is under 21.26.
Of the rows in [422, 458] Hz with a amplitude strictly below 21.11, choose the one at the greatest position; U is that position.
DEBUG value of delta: 377.5 Hz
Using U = 450.0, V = 305.0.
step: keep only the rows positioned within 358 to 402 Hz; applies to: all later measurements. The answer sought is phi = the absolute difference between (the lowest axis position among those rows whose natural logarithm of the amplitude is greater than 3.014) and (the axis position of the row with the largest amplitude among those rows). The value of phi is 10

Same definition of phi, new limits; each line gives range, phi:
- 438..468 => 15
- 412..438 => 15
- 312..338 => 0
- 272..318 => 40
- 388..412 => 0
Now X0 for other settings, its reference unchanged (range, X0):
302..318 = 3.5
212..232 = 1.3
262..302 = 1.5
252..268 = 0.7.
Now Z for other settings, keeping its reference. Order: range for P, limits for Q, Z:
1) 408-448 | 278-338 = 1.4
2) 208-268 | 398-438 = 2.8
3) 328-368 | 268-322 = 1.4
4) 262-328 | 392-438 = 2.0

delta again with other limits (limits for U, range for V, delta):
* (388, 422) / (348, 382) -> 390.0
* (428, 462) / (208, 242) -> 345.0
